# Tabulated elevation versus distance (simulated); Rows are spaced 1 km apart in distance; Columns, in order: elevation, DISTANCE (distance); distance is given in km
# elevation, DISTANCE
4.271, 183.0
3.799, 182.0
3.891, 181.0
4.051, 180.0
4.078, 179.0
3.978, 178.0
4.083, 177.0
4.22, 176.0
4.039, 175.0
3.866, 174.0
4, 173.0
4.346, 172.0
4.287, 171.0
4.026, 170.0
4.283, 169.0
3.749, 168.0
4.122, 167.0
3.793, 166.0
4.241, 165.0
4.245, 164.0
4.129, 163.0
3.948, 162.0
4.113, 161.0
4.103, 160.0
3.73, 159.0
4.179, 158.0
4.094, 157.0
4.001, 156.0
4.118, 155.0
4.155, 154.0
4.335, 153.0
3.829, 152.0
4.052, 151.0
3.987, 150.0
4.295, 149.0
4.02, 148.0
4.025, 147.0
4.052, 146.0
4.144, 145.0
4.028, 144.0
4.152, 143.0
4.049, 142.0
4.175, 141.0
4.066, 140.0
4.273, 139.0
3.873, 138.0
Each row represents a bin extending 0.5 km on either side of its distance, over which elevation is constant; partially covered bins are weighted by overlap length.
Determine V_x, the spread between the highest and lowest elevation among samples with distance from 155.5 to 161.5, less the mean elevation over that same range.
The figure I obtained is -3.59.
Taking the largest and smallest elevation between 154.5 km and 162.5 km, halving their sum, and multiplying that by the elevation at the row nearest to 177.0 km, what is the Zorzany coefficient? 16.1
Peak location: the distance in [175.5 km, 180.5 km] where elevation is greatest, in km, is 176.0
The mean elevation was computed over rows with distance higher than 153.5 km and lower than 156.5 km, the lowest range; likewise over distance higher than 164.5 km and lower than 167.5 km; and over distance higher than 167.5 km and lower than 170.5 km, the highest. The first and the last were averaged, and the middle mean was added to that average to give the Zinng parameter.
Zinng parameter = 8.11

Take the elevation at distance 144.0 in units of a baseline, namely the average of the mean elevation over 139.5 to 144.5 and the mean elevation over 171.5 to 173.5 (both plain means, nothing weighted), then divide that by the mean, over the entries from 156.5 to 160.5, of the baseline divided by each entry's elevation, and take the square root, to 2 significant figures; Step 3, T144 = 0.97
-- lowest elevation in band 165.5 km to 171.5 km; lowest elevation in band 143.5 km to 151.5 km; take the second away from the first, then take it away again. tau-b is -4.2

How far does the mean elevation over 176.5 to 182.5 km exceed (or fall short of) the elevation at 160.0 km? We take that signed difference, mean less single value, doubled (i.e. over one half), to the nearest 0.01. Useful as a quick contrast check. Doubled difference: -0.25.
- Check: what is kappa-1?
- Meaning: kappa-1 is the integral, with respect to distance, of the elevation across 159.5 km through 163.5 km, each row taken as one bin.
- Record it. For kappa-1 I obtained 16.29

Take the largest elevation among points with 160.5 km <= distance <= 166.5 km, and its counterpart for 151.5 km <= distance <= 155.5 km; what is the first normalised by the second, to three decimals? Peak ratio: 0.979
